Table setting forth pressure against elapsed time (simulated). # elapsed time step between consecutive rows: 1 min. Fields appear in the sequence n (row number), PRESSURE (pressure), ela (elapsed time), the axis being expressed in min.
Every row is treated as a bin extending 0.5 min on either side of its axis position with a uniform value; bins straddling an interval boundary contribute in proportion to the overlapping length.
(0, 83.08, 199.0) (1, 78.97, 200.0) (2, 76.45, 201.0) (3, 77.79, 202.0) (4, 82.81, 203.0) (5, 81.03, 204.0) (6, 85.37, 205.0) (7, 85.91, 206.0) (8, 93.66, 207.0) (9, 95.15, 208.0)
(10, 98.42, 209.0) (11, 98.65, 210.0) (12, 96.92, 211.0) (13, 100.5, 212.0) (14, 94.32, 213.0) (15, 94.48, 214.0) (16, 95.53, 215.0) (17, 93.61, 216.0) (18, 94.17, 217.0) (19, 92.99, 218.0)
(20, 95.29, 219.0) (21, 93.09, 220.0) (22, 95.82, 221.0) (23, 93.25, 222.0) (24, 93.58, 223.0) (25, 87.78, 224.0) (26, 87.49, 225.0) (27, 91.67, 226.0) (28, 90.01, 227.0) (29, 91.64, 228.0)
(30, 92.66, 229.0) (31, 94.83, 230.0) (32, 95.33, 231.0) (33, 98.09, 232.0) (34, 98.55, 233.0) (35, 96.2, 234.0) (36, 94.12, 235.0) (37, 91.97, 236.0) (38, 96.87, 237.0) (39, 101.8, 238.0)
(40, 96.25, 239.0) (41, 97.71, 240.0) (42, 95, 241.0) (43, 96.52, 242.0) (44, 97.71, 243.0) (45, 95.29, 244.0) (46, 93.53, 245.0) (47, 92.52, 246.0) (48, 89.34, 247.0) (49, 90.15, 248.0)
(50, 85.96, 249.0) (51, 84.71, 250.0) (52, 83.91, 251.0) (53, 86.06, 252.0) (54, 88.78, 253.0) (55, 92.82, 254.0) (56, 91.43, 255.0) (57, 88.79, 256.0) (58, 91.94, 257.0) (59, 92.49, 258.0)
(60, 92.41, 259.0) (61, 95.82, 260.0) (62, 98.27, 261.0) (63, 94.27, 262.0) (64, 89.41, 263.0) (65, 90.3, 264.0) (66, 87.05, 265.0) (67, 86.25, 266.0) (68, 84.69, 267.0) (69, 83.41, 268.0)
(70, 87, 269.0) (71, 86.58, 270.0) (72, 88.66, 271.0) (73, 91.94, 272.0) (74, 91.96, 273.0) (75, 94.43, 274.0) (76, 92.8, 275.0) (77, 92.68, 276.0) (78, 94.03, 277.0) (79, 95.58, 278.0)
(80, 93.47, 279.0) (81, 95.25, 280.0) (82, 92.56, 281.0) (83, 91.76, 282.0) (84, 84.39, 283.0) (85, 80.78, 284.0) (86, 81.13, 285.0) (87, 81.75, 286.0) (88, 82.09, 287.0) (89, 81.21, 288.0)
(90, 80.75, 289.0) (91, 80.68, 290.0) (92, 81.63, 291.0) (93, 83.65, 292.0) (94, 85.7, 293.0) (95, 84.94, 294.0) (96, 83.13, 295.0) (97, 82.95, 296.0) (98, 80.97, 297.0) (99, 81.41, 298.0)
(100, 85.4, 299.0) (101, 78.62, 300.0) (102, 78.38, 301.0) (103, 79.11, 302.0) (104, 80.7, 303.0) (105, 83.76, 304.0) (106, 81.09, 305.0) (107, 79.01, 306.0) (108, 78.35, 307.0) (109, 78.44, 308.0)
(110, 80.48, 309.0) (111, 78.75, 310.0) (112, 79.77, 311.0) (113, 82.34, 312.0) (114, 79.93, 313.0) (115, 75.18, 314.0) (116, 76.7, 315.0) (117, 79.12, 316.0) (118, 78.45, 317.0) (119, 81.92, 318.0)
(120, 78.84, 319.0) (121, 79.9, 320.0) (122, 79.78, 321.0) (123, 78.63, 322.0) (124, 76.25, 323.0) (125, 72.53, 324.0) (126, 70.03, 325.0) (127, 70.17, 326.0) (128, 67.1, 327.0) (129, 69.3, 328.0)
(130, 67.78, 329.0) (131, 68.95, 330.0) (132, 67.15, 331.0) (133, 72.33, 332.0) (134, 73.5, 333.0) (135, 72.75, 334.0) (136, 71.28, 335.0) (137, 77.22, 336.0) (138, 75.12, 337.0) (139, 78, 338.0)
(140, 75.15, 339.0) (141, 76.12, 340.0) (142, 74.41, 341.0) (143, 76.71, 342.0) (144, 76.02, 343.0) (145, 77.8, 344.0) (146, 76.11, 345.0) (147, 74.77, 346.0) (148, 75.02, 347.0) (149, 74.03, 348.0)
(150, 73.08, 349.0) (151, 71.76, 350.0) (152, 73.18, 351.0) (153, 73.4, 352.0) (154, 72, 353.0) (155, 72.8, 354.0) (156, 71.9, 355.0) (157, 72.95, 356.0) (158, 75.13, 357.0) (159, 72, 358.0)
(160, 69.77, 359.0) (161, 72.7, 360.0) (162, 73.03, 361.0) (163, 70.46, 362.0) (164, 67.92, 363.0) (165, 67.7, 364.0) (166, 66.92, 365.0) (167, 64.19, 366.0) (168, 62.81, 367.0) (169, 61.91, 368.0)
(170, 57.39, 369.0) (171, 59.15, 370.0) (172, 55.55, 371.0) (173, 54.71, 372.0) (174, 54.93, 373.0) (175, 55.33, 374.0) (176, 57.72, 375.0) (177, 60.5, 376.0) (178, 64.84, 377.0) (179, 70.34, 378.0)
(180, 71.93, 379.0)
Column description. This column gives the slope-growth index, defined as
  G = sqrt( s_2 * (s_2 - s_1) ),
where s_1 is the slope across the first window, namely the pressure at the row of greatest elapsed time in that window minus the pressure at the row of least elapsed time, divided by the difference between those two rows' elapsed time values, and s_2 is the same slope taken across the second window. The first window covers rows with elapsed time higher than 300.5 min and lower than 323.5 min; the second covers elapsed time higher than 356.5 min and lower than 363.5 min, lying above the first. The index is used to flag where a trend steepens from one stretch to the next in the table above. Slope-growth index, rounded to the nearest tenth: 1.2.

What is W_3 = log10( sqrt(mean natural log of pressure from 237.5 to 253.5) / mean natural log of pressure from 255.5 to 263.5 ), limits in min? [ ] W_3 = -0.329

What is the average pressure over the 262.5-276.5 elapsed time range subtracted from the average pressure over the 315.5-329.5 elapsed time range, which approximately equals -14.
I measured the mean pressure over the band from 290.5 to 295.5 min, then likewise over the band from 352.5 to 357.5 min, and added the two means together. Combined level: 157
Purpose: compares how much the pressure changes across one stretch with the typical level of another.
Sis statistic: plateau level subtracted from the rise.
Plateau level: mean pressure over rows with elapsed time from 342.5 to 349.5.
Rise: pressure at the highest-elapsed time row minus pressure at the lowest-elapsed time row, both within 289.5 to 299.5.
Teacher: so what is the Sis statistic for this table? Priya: -71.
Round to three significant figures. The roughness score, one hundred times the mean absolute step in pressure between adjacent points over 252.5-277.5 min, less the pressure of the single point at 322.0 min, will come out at 127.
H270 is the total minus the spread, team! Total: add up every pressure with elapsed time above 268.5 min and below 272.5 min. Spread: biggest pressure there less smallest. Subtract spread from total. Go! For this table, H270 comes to 349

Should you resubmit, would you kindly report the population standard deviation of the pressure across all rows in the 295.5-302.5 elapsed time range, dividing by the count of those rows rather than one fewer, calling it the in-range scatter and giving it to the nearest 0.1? 2.4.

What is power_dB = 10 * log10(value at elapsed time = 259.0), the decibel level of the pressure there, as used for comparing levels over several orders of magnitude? 19.7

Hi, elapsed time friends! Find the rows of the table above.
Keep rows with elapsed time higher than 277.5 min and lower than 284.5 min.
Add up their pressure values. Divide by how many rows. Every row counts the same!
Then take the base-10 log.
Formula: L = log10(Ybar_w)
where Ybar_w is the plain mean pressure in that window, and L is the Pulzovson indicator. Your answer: 1.96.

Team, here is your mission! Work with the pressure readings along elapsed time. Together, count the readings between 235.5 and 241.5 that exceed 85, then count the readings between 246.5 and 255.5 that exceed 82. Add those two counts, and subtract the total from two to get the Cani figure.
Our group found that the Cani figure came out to -13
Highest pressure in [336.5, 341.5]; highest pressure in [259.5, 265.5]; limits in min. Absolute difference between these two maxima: 20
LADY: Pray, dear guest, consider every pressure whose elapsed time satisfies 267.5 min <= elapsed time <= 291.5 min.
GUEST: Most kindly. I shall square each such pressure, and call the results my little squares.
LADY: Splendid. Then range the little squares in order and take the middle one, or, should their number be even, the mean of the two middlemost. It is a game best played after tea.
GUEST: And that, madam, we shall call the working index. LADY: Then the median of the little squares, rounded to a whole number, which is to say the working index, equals 7715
